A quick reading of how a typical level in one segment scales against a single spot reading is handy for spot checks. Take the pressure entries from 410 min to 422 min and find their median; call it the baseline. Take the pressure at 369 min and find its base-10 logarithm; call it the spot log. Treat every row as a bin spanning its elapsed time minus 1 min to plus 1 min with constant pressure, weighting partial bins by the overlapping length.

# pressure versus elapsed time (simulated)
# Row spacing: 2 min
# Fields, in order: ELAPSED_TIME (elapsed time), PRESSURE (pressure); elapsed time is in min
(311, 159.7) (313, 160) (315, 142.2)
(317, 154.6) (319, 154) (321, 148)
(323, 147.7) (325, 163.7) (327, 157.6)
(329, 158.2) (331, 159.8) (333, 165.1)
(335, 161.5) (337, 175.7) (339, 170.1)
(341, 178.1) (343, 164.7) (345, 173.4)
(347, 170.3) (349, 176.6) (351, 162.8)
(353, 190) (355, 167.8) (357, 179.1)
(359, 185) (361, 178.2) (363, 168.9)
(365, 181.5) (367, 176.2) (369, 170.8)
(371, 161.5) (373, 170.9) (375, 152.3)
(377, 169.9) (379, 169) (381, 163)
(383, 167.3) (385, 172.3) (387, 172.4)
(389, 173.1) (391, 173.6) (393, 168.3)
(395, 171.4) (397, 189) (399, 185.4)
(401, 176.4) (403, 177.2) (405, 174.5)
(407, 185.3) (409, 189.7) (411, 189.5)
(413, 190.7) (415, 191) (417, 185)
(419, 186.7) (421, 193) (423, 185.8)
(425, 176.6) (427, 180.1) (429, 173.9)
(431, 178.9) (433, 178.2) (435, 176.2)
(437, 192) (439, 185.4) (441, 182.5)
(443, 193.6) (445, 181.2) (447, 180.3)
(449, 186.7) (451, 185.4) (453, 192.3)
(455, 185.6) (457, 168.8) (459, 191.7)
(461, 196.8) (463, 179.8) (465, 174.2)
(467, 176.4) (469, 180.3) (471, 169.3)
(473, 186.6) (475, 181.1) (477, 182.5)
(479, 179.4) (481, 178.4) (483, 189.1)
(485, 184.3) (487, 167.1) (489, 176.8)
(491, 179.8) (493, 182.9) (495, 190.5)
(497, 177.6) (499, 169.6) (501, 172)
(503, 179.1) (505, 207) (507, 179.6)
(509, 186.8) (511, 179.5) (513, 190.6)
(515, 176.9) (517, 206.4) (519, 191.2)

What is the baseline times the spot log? 424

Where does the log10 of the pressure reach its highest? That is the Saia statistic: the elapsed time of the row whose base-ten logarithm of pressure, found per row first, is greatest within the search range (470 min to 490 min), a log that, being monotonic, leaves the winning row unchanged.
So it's 483 min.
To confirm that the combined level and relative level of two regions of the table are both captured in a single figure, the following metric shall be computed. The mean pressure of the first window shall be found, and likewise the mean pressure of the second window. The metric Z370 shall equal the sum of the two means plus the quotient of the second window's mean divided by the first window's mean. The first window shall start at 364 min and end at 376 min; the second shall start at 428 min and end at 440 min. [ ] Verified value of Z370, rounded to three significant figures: 351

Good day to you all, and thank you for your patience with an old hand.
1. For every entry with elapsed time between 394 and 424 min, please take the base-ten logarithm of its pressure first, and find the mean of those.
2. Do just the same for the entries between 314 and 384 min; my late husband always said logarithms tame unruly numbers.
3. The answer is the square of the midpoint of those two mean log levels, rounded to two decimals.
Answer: 5.03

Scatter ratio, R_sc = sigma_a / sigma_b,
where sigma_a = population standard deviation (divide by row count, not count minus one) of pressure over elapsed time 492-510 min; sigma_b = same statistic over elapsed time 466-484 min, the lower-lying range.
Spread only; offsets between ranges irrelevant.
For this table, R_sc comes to 2.0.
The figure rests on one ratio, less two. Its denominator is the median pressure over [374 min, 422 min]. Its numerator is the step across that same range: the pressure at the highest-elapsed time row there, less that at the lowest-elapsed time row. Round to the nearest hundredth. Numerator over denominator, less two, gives -1.77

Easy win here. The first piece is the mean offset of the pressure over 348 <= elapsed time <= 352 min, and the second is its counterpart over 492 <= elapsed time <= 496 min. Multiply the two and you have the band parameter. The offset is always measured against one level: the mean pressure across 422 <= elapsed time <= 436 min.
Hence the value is -72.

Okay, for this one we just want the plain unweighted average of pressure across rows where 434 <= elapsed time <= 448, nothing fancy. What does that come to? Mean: 184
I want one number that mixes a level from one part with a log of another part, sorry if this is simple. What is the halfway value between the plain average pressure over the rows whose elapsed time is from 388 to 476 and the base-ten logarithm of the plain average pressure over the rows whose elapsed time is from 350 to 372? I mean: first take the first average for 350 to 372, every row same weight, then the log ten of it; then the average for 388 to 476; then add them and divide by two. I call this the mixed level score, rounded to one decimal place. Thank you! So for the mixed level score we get 92.3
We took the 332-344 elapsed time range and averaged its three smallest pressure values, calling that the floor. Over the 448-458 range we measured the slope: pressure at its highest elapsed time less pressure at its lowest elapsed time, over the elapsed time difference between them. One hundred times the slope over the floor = -1.4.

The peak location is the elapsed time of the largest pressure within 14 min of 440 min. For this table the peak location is 443 min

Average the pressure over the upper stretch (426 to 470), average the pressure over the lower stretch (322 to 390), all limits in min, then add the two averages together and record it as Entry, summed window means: 352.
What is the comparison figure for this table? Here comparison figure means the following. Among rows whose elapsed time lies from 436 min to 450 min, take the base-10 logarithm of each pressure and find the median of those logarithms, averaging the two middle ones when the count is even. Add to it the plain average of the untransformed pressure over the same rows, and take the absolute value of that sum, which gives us 188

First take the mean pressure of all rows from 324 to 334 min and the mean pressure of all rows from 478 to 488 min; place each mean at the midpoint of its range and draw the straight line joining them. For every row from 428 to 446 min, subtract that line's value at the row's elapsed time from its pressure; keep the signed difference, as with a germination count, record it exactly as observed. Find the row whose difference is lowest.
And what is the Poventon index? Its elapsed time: 429 min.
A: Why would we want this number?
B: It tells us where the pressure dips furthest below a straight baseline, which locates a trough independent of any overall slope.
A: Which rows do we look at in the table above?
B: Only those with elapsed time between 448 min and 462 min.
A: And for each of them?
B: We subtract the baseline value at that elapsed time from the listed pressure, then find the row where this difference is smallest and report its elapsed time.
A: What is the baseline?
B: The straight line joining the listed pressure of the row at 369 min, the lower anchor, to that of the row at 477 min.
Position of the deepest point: 457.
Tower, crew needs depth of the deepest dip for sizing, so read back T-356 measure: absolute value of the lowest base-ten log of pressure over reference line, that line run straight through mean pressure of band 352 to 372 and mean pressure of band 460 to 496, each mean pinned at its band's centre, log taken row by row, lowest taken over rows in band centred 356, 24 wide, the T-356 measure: 0.03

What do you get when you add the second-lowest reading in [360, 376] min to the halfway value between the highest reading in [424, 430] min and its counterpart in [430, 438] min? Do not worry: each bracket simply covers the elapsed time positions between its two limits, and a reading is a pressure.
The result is 348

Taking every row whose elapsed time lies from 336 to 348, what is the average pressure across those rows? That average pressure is 172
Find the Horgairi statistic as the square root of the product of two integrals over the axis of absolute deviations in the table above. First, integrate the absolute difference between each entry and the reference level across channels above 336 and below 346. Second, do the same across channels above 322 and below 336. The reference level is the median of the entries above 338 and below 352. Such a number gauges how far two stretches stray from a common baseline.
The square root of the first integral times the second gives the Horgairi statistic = 83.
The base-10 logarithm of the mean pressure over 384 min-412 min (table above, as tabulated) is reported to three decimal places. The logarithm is 2.251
